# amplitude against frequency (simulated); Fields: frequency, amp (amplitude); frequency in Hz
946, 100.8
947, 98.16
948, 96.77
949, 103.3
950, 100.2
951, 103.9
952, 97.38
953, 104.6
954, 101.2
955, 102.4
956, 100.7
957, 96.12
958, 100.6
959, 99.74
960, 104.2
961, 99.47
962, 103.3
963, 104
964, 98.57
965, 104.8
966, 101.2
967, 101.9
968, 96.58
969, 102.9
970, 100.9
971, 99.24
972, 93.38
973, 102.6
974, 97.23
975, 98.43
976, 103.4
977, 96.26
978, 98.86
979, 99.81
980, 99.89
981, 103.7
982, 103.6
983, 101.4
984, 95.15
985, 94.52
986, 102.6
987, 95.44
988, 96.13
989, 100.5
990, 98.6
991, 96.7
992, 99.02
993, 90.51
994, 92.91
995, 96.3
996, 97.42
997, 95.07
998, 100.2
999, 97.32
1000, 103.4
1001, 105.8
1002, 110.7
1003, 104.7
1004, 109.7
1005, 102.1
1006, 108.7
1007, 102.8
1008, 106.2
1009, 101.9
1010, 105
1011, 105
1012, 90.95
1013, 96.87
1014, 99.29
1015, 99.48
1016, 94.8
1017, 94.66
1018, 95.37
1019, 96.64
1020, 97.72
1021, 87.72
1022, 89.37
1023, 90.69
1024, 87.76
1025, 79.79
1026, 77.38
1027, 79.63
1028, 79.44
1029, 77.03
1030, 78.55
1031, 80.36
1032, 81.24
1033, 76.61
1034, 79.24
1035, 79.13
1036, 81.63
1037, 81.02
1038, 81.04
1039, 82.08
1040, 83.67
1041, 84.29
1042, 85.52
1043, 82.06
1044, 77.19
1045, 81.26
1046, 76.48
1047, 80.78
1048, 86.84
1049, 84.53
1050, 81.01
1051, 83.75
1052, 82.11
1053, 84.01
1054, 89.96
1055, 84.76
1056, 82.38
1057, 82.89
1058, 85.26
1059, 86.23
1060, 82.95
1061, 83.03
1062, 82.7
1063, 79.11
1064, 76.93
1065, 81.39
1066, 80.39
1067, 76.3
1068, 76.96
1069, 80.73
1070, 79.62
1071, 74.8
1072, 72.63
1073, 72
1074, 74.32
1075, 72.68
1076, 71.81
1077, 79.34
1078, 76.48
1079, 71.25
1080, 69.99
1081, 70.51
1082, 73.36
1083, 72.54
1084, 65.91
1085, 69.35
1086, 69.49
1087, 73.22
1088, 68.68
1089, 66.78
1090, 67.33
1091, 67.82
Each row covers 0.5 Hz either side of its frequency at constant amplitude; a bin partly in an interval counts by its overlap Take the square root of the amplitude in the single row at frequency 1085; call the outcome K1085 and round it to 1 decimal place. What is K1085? 8.3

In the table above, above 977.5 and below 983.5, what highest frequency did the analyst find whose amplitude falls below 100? 980 Hz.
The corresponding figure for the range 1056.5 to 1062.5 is 1062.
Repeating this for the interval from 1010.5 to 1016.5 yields 1016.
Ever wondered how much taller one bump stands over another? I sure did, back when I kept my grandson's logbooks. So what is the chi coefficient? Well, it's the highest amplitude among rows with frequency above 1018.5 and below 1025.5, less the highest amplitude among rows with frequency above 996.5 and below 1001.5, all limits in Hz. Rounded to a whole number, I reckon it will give -8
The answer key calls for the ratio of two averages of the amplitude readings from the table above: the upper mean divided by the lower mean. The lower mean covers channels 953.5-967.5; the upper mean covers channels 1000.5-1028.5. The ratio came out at 0.95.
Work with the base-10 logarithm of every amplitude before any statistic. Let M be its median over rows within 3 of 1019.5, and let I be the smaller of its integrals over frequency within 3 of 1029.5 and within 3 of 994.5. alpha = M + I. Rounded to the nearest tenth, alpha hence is 13.4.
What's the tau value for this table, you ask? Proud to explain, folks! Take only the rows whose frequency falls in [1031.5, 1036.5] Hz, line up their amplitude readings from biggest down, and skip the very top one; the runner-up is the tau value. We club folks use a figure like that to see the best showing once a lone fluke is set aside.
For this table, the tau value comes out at 81.24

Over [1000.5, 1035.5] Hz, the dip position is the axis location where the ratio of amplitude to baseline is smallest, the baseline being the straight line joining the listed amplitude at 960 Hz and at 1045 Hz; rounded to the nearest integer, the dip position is 1026 Hz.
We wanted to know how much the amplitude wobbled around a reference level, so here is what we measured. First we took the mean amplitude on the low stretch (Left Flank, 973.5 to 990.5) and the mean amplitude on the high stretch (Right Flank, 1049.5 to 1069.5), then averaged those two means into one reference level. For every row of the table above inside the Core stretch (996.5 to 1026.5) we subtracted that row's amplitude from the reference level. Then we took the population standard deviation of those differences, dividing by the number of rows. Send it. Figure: 8.1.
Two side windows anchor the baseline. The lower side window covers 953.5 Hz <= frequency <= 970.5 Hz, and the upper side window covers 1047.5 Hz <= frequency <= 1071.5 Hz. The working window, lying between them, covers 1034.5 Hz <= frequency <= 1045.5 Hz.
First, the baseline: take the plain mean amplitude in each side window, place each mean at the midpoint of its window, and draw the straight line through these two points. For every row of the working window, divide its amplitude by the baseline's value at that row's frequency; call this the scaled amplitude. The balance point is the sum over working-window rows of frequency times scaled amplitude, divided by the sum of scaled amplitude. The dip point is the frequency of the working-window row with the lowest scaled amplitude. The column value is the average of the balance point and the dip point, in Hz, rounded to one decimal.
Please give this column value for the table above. 1042.0 Hz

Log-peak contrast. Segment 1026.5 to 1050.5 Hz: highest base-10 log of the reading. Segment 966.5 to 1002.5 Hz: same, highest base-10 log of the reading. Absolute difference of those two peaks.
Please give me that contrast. 0.11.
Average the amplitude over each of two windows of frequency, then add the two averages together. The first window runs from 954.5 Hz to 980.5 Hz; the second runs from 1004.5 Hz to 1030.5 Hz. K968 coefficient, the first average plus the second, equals 194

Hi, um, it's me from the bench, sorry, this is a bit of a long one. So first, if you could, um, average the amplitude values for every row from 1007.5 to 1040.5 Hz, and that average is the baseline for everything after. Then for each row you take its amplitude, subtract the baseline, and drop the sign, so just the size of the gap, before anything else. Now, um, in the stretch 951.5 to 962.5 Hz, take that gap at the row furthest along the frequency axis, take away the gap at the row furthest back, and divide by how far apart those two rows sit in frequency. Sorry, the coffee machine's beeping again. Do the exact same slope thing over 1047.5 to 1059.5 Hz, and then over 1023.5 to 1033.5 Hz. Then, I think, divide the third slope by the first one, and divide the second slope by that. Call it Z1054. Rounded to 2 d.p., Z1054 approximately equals 0.03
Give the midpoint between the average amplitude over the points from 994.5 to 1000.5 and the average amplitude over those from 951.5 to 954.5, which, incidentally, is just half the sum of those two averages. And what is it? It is 100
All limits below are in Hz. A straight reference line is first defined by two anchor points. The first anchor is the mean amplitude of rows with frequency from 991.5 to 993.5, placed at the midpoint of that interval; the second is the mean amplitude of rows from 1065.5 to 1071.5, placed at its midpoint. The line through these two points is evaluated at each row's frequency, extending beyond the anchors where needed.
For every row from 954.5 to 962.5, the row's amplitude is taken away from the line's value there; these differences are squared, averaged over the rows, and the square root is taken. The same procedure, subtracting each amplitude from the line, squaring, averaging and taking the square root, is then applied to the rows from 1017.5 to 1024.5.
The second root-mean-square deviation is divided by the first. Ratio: 1.8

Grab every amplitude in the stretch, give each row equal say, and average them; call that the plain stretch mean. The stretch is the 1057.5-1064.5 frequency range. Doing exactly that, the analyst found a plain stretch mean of 82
